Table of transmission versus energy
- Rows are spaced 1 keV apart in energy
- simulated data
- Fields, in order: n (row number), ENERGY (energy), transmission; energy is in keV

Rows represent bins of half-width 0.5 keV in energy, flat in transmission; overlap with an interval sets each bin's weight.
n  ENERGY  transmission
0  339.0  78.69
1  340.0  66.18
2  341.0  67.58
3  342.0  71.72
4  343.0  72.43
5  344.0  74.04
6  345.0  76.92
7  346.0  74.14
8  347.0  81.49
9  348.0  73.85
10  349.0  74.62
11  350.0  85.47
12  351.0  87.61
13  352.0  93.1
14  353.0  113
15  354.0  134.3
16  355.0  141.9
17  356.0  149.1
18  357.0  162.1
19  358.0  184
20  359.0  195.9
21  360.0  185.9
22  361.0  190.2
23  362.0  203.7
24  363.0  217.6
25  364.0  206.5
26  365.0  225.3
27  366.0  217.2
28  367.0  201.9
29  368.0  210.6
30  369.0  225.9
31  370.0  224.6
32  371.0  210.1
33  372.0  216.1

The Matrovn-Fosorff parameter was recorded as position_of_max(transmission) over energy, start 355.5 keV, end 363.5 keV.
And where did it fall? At 363.0 keV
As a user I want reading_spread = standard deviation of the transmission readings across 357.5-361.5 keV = 5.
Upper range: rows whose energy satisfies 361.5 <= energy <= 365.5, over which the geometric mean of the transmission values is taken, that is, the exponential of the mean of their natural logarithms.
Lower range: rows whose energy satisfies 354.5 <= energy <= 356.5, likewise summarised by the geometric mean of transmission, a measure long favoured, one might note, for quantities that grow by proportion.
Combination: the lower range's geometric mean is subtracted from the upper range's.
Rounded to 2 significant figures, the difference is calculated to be 68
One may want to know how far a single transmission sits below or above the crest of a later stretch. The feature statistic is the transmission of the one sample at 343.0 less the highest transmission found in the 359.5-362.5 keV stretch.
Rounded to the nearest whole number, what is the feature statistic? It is -131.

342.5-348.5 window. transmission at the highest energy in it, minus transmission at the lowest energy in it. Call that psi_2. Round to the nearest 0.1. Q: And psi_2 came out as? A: 1.4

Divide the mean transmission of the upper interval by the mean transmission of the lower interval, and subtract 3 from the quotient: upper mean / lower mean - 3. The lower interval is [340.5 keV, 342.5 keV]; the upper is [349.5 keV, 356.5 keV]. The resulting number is -1.3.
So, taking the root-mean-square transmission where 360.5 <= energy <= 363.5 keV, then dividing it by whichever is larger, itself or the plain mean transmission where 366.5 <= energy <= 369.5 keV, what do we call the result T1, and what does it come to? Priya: 1.0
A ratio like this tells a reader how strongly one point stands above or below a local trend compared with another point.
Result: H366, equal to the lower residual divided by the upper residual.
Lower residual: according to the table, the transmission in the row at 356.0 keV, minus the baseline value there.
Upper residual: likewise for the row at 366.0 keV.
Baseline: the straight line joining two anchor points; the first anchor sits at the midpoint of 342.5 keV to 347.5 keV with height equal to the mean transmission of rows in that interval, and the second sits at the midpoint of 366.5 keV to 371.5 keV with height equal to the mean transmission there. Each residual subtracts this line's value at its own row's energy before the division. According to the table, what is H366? 0.5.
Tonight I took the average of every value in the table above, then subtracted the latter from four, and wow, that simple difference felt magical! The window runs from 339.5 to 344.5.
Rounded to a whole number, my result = -66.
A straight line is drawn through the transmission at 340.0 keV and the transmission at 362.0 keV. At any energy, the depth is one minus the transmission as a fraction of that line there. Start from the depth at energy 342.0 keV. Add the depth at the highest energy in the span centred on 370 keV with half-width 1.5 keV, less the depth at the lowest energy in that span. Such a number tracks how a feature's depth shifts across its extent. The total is 0.19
